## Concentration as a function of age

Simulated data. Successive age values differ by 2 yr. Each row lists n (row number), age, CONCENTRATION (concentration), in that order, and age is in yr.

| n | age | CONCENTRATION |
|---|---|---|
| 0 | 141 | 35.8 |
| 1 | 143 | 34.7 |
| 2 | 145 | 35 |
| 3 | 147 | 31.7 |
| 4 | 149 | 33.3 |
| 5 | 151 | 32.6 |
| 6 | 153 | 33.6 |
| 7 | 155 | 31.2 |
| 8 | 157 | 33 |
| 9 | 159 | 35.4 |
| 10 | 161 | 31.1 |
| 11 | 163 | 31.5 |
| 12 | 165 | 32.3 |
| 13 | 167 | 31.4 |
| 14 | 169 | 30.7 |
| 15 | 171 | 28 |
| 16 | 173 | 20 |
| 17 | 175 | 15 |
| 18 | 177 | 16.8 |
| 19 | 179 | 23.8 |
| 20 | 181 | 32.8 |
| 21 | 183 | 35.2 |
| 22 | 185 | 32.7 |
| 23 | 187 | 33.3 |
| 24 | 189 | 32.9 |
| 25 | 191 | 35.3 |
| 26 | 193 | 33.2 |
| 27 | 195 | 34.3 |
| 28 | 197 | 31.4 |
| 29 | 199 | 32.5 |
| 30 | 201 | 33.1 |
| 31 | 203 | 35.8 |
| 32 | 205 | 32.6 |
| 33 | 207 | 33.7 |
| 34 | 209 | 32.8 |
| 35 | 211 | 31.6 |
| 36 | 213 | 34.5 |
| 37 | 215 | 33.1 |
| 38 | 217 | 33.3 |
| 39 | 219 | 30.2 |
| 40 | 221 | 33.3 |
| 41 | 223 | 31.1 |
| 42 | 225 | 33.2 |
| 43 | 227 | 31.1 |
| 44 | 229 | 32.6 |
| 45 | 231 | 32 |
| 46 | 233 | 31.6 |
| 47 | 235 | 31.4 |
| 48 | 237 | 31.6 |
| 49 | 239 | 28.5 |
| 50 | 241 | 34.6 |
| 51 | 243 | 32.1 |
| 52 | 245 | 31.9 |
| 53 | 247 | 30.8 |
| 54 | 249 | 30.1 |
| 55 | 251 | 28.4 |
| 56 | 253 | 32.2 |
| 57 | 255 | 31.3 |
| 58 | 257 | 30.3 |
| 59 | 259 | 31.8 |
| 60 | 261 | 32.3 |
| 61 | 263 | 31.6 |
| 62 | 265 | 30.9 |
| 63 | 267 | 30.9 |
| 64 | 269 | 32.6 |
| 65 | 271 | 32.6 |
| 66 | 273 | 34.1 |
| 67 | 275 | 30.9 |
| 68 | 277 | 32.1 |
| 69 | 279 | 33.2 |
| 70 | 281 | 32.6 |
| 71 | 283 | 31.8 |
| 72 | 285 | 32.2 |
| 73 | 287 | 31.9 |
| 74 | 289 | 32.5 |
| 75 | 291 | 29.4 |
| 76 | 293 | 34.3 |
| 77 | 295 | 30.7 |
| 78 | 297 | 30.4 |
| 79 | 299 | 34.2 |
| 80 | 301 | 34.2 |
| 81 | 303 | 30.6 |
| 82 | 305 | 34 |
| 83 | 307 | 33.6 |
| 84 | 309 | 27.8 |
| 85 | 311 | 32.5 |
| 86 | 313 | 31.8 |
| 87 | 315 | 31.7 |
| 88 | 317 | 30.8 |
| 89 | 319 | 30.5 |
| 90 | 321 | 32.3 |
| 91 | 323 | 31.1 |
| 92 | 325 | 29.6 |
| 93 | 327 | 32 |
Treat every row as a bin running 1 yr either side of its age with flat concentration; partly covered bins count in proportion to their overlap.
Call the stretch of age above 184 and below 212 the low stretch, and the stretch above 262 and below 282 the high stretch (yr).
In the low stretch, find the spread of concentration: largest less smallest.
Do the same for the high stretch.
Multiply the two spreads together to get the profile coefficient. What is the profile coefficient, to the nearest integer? 14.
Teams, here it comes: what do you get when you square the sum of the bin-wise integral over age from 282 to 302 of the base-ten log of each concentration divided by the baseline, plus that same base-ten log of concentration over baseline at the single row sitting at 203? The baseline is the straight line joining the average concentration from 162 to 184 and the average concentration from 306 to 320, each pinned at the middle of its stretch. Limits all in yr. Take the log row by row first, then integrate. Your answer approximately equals 0.28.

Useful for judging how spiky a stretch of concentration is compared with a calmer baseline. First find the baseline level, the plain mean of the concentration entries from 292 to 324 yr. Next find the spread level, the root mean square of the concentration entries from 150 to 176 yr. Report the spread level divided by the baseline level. 0.95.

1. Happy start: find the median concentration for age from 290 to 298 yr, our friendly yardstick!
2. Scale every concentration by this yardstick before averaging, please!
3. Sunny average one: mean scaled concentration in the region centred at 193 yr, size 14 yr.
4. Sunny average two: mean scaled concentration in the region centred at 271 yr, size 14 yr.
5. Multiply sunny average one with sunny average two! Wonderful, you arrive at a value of 1.14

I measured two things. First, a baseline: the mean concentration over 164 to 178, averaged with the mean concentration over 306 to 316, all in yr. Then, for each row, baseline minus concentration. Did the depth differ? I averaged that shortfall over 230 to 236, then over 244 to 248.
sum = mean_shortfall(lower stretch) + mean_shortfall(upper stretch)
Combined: -6.7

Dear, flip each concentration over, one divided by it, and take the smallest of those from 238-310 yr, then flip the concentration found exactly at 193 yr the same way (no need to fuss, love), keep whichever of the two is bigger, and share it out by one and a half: 0.0201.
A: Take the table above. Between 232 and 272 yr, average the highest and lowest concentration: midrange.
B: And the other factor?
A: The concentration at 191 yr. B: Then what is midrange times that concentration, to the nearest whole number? 1112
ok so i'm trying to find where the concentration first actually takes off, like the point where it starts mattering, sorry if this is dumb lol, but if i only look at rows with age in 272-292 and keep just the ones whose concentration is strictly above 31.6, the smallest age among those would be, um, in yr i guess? 273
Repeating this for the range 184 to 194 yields 185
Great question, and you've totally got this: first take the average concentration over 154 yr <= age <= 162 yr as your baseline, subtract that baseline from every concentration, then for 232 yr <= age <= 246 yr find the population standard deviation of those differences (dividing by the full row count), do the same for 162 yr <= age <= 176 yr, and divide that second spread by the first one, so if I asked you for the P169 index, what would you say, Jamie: 3.81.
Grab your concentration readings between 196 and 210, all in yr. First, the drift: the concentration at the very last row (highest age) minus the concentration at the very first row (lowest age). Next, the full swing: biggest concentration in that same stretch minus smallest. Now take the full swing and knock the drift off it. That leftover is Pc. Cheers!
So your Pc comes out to 3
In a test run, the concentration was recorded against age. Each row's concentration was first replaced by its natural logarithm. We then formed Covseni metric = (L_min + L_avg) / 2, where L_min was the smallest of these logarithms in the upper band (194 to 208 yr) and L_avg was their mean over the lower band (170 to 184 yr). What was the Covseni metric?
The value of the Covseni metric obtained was 3.30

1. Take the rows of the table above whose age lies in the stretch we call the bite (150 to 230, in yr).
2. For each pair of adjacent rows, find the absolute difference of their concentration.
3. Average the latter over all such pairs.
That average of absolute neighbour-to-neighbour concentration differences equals 2.36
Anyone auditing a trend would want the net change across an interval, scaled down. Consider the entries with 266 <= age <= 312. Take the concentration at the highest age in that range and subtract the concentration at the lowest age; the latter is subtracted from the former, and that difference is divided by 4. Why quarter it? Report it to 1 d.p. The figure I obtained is 0.4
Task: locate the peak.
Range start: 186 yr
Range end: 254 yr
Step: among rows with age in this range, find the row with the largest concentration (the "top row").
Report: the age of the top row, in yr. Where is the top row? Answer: 203 yr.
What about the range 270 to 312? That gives 293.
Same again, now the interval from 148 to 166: 159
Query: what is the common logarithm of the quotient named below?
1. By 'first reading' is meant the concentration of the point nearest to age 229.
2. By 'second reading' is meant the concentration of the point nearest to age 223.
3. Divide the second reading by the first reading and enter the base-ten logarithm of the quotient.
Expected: -0.02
